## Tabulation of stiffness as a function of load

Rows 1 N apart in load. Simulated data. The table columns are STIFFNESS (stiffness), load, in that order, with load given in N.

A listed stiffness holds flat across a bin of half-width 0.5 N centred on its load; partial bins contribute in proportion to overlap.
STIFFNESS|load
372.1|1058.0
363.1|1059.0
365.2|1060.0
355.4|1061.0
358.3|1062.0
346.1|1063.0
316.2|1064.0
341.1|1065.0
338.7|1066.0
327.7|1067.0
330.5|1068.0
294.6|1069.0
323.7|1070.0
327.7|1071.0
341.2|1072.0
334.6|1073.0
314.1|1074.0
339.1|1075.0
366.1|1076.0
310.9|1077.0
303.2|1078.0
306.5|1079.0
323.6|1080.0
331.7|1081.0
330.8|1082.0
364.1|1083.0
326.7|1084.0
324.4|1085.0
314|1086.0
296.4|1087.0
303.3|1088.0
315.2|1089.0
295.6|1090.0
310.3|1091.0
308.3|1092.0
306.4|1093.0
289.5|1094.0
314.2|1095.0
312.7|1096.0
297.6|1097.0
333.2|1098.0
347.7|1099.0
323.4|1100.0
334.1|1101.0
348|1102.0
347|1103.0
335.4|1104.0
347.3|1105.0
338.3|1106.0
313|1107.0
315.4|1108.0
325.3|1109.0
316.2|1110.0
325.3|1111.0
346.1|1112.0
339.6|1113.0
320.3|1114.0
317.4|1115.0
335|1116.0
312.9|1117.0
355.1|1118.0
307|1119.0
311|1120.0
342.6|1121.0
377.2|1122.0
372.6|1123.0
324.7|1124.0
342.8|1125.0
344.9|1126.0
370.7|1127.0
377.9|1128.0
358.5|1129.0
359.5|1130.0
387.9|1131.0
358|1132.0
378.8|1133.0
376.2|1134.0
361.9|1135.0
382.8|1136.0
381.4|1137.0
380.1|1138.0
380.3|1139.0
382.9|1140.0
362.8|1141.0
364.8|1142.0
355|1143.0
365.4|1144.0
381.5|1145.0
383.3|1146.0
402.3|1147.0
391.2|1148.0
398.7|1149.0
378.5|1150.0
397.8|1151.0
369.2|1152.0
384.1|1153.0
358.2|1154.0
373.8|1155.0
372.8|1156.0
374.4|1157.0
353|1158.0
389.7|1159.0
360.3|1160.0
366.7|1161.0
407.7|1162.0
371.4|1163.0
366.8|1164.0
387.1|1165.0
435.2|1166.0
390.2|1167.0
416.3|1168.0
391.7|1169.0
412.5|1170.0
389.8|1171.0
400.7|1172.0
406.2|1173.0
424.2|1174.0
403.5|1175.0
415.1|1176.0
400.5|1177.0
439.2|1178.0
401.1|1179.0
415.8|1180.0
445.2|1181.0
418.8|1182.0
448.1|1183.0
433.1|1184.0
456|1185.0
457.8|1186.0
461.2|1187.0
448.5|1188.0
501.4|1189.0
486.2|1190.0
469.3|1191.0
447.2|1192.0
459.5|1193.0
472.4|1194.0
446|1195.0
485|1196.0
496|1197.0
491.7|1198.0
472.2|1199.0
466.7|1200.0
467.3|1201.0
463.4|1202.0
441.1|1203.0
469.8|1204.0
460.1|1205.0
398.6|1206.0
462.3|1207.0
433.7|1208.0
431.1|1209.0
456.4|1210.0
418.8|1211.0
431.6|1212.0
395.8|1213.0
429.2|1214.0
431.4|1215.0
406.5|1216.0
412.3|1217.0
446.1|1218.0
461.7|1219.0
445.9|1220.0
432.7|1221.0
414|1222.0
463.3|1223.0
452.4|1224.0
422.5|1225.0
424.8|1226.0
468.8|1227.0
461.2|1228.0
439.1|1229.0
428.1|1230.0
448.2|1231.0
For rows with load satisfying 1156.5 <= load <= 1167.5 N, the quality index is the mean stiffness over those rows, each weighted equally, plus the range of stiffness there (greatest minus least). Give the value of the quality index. 464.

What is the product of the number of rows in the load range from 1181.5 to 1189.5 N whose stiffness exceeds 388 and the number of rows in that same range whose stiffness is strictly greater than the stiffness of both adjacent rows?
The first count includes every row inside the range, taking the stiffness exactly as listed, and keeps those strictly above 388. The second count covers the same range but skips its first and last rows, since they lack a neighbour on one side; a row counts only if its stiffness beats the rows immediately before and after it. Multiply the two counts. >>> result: 16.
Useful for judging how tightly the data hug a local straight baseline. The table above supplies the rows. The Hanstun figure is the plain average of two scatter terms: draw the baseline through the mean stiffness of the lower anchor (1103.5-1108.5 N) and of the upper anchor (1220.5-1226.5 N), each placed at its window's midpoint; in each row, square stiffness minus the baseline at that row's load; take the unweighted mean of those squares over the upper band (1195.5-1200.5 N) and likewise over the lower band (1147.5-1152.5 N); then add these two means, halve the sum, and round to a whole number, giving 2771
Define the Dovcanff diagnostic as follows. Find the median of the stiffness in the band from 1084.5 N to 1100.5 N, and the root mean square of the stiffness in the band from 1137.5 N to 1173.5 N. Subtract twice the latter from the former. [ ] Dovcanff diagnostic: -456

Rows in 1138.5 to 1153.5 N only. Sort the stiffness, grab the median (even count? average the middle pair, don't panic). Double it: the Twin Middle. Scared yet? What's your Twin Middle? 763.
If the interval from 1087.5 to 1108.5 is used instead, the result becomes 630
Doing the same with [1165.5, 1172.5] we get 801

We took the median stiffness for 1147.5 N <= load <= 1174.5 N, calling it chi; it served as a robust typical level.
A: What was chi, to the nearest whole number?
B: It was 390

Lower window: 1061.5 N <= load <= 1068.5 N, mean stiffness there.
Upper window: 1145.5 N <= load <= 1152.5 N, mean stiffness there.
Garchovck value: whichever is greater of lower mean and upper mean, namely 389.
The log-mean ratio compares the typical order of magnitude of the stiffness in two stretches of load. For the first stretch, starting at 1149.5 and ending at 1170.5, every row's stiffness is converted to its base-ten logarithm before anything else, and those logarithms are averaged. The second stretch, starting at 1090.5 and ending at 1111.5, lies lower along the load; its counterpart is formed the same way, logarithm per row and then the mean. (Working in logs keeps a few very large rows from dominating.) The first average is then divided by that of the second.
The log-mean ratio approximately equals 1.03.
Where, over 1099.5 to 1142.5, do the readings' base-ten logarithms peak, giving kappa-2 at 1131.0 N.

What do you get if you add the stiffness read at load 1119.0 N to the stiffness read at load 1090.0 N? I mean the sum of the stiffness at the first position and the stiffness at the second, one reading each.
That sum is 603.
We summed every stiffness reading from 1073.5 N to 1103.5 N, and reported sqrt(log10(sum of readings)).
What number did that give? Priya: 2.00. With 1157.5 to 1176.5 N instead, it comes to 1.97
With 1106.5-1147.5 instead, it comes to 2.04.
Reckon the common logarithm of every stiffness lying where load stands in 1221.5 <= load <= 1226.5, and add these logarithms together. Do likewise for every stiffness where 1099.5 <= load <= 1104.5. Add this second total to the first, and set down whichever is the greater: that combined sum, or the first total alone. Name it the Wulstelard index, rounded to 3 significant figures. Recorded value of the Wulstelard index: 25.8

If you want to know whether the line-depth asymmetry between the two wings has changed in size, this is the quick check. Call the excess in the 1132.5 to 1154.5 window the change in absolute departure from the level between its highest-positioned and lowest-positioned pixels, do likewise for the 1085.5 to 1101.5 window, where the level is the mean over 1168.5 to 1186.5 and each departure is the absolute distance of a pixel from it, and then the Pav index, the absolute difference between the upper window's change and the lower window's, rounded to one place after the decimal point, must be 40.7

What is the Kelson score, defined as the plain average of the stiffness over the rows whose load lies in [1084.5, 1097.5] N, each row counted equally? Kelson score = 307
